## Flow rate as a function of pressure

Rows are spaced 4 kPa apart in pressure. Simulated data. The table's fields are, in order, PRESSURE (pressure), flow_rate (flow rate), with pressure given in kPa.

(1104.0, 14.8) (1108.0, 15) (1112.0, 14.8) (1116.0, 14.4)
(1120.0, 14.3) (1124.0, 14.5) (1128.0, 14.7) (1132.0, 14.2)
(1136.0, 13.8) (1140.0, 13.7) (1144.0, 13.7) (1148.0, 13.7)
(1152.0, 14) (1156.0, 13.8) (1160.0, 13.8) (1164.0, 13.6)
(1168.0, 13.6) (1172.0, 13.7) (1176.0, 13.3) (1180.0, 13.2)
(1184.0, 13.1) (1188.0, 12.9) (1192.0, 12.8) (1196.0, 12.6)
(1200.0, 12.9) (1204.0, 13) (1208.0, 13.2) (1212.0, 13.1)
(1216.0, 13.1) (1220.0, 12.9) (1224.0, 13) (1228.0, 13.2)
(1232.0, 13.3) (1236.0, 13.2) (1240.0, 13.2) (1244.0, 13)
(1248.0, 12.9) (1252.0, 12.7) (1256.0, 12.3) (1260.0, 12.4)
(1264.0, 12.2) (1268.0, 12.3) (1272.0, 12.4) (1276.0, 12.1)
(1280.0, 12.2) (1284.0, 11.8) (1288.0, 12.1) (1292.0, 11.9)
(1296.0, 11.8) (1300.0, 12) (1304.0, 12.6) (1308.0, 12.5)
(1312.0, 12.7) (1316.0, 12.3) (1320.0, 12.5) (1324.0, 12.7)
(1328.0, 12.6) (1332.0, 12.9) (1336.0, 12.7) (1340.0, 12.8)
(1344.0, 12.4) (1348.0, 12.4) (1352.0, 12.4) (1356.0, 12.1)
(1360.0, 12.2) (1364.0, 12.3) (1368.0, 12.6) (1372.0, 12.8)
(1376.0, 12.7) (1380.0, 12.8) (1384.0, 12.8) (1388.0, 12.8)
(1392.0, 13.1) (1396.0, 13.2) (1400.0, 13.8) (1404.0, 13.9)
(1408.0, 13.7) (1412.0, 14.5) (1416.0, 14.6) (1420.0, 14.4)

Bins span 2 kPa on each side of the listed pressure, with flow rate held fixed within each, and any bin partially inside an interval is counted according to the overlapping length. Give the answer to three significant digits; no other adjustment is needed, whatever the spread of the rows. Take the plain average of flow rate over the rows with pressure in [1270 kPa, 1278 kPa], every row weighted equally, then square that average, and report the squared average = 150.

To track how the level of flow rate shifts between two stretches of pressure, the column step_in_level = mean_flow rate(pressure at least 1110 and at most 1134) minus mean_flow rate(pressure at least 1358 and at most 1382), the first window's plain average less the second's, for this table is 1.9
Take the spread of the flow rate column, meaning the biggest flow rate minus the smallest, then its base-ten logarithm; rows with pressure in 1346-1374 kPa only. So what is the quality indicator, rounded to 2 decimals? -0.15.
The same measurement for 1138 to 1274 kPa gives 0.26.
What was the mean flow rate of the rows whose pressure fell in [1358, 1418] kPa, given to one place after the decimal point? 13.2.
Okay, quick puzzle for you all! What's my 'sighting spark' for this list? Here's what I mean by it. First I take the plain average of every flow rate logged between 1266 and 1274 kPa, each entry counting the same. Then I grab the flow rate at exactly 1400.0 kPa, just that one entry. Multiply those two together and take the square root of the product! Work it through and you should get 13.1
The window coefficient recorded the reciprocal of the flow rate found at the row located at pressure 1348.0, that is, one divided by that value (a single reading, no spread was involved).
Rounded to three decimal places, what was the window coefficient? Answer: 0.081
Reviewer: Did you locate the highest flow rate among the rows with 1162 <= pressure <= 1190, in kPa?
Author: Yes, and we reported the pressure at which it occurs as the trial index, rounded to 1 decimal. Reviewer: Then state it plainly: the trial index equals 1172.0 kPa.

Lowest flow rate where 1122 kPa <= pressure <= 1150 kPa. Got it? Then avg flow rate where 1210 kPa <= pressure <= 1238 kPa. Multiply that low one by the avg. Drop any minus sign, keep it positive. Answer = 180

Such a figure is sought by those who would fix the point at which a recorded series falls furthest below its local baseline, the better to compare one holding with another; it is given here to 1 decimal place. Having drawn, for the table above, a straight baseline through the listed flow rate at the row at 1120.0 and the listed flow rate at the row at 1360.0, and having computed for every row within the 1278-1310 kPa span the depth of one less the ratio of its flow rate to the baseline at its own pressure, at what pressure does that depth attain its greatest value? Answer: 1284.0 kPa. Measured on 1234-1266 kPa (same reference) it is 1264.0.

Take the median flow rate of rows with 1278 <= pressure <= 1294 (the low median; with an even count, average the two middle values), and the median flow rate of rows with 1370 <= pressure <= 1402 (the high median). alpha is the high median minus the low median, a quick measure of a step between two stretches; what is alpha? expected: 0.80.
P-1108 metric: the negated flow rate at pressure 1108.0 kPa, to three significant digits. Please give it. -15.0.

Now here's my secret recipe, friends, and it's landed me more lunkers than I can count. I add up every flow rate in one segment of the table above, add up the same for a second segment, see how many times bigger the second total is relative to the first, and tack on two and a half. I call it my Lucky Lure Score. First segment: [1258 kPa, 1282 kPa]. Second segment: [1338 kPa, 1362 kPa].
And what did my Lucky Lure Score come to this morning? 3.51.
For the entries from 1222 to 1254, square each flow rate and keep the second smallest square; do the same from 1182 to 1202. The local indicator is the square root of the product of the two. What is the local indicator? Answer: 165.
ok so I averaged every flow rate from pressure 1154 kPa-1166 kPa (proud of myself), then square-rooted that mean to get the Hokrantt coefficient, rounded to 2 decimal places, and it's 3.71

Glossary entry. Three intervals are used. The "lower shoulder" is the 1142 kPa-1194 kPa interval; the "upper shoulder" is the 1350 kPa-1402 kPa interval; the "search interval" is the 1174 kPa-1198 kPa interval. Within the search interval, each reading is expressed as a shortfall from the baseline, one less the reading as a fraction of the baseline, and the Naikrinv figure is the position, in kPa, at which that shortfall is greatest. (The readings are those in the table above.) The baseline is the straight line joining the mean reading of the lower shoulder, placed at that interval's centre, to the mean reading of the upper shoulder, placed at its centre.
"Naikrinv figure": 1196.0 kPa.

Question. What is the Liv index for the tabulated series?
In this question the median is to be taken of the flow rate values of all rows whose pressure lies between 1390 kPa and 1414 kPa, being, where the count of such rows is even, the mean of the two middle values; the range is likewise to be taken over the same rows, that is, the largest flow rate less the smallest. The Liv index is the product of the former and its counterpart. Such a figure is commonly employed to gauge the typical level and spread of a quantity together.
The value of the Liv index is 19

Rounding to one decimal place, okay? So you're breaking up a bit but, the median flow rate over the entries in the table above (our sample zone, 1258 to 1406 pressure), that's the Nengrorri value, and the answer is 12.5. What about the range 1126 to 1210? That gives 13.6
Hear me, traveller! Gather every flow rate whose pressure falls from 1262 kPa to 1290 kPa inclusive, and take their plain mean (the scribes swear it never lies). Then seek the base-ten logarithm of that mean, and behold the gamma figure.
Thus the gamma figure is 1.08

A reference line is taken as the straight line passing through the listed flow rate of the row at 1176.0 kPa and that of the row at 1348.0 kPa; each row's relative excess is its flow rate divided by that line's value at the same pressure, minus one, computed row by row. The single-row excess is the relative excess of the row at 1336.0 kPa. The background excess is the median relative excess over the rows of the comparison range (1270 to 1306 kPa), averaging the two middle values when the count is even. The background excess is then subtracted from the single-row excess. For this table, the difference 0.071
